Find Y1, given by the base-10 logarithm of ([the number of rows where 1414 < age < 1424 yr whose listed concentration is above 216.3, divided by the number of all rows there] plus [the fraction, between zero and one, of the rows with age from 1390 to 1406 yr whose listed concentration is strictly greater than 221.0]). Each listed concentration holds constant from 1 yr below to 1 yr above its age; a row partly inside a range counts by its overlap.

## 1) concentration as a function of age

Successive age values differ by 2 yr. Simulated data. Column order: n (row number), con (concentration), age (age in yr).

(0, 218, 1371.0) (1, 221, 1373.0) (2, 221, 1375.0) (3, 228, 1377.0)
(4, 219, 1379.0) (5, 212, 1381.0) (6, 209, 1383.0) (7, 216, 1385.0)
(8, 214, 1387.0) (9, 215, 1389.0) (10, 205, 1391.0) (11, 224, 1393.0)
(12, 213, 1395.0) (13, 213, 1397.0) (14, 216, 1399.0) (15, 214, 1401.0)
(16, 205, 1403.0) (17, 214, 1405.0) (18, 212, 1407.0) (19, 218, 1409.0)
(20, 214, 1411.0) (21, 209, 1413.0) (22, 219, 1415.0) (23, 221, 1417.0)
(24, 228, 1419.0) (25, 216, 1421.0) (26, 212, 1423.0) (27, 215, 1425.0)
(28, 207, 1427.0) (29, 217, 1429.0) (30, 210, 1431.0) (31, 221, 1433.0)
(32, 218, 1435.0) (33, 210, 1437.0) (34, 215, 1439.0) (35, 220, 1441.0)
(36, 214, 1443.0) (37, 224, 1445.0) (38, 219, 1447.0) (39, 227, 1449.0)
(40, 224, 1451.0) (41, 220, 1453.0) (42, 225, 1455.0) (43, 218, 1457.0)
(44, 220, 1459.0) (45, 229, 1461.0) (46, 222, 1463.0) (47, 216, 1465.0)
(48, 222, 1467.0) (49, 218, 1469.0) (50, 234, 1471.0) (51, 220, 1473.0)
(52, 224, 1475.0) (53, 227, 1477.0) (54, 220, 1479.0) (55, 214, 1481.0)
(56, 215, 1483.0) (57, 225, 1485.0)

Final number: -0.14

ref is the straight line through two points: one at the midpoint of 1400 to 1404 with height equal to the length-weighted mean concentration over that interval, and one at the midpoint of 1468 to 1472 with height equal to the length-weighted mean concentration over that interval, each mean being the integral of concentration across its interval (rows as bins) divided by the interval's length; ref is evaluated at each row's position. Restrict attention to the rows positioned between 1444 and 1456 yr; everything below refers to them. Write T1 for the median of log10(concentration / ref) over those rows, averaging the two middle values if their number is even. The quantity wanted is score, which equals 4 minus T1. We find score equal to 3.99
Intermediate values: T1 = 0.005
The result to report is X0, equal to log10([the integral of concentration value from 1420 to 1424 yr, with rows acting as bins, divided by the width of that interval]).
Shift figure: 2.330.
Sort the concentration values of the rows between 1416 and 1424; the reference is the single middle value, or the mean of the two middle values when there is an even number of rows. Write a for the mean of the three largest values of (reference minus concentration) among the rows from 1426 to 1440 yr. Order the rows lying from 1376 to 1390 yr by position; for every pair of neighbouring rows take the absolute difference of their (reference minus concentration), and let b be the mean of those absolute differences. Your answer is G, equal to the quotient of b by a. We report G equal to 1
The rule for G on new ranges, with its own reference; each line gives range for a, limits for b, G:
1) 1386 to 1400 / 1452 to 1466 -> 1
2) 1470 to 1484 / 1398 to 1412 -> 2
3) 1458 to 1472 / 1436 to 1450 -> 13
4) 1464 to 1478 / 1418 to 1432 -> 15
